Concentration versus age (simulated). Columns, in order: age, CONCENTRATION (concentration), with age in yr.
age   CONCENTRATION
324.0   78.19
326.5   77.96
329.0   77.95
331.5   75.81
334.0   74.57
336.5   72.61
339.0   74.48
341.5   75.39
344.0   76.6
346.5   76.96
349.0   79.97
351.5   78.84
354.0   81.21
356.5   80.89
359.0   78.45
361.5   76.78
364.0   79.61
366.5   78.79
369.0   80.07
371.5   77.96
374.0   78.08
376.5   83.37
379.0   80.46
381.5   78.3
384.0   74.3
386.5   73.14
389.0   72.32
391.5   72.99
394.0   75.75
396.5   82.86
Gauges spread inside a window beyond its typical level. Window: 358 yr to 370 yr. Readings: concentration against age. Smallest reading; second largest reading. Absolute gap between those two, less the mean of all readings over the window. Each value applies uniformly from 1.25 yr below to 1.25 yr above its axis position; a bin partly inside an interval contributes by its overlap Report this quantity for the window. -75.9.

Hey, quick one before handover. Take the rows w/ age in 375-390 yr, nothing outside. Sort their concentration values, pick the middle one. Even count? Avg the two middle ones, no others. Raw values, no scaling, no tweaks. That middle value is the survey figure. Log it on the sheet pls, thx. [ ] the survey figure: 76.3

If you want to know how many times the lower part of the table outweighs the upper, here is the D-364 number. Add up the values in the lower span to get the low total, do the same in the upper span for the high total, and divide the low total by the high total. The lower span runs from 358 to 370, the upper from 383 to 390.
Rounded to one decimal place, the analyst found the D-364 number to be 1.8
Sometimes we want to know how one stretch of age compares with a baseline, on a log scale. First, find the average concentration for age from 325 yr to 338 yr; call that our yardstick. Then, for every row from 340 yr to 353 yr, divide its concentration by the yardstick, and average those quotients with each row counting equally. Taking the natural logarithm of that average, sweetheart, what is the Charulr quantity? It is 0.023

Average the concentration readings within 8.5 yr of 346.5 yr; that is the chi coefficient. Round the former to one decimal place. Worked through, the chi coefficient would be 77.6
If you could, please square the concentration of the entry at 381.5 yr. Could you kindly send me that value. 6131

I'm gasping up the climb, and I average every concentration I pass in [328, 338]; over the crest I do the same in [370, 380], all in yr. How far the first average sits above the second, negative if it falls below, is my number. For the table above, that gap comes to -5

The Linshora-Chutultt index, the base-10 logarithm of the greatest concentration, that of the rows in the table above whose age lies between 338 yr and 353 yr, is 1.90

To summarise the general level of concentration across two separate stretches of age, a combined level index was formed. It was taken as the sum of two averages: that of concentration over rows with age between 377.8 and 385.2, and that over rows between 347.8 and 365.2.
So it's 157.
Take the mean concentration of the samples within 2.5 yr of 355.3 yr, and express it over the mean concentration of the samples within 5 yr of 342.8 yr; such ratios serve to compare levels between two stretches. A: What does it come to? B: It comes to 1.07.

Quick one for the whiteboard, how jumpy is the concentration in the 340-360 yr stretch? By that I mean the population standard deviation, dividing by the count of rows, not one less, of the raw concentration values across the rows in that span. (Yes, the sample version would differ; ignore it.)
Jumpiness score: 2.0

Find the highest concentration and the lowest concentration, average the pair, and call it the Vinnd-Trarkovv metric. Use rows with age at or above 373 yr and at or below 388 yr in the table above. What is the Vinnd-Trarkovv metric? 78.3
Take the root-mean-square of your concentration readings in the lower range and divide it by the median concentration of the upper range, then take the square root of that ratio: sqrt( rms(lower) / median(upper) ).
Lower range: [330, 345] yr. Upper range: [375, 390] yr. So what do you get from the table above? 0.99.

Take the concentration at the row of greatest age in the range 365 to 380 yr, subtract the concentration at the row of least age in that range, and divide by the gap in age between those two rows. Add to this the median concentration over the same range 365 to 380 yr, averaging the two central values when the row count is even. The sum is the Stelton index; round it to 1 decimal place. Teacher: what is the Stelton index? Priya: 79.6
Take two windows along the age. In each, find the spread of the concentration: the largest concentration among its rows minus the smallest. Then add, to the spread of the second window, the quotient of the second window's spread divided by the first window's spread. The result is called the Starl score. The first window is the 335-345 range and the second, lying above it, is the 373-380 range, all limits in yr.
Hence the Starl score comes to 6.6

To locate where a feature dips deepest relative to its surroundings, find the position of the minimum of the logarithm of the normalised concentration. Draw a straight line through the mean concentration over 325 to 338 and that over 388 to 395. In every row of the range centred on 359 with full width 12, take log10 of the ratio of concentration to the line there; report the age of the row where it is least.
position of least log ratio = 361.5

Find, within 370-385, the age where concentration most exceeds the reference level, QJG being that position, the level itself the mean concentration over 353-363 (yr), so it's 376.5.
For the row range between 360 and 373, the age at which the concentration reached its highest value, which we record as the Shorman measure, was 369.0 yr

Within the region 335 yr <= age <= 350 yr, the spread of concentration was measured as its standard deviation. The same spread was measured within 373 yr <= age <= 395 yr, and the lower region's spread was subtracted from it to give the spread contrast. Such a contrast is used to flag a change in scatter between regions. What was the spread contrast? 1.3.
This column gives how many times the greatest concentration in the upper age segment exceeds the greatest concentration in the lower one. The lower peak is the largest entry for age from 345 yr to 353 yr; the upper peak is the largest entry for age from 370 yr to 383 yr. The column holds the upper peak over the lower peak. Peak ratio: 1.04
